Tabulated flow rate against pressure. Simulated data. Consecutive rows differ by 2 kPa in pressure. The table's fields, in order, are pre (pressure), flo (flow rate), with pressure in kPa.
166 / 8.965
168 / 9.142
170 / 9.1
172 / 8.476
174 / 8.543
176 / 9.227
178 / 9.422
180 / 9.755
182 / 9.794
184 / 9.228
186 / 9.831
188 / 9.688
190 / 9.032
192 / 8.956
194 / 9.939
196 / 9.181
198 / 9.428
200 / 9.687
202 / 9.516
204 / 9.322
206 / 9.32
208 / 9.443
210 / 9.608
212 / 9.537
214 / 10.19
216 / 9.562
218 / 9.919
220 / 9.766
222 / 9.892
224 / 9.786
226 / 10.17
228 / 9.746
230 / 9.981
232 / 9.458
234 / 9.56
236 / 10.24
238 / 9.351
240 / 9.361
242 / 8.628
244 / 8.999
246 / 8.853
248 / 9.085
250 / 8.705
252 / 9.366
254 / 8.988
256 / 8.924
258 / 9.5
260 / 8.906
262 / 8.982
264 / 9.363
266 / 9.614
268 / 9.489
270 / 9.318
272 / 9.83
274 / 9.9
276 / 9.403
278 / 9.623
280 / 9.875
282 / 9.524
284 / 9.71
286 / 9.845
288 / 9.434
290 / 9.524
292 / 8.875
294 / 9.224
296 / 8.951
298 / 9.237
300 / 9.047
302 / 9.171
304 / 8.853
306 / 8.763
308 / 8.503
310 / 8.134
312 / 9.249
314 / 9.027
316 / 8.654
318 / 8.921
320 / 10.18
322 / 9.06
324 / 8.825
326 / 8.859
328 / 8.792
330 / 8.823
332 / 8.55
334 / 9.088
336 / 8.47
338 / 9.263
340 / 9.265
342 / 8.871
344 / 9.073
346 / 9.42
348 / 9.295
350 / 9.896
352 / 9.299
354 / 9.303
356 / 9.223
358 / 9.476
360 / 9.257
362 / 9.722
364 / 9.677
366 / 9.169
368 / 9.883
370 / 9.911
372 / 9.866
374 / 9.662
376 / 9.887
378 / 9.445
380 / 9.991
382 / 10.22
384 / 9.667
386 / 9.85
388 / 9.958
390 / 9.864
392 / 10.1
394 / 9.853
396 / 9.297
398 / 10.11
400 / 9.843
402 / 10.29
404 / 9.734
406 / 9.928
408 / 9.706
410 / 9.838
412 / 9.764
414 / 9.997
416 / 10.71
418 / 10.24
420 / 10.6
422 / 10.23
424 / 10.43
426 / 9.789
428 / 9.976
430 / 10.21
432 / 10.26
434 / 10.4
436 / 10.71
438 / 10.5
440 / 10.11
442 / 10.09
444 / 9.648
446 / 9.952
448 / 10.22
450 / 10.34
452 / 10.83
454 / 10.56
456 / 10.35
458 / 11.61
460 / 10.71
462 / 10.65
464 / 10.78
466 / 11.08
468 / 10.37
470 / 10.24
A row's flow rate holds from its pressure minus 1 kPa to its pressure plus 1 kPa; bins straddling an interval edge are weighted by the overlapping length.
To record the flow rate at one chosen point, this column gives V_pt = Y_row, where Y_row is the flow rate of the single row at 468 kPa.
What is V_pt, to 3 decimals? 10.370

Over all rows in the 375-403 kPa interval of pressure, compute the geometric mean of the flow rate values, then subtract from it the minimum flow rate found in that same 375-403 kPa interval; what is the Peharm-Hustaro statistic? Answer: 0.58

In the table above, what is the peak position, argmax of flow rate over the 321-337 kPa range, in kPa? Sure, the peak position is 334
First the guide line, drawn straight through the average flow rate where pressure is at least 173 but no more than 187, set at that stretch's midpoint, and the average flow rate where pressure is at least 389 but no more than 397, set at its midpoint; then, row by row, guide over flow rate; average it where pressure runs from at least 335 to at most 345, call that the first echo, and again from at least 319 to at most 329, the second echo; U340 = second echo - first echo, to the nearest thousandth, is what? -0.019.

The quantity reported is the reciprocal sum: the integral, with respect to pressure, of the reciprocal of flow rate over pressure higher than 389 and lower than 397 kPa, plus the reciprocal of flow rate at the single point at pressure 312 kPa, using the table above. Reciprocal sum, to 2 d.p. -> 0.93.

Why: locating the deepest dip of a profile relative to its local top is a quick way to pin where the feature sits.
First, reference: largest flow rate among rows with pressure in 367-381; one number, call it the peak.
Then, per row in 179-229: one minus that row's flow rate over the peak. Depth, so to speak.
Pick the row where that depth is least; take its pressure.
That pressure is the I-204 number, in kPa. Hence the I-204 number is 214 kPa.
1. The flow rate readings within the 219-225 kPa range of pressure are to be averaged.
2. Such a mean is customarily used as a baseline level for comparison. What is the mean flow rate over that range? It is 9.8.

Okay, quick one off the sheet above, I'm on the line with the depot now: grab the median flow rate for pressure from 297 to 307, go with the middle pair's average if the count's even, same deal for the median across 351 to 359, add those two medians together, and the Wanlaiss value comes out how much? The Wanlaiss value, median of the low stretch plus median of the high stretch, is 18.3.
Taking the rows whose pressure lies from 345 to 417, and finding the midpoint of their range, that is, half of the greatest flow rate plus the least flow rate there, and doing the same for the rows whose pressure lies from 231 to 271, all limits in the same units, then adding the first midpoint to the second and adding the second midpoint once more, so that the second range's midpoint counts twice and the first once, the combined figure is 28.8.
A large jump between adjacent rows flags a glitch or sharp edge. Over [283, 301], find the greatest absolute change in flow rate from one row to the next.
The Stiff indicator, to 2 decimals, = 0.65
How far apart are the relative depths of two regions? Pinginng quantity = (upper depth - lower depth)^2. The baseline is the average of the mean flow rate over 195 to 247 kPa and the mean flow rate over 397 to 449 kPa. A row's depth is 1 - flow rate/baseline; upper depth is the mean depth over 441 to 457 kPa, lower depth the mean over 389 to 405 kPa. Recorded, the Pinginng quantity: 0.0014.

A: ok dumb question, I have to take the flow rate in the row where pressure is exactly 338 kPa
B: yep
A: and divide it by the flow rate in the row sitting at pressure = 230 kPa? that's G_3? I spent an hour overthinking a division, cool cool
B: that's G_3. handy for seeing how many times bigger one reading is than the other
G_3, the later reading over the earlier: 0.93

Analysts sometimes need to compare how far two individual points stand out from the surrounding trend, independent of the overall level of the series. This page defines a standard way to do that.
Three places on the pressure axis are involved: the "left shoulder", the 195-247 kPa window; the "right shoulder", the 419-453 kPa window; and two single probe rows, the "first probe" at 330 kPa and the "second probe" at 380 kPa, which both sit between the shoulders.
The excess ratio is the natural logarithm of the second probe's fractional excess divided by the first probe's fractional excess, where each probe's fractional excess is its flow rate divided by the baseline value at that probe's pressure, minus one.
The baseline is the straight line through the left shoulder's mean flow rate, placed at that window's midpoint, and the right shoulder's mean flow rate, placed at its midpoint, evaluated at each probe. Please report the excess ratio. -2.6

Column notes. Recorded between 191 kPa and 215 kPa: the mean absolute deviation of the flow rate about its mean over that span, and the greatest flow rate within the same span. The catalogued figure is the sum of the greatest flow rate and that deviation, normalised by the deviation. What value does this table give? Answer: 44.3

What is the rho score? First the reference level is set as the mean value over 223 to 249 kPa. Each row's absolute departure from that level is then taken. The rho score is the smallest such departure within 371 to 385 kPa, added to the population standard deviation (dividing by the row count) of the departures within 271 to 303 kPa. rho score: 0.20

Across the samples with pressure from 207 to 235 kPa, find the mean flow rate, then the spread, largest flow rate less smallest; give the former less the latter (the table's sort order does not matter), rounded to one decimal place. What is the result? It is 9.0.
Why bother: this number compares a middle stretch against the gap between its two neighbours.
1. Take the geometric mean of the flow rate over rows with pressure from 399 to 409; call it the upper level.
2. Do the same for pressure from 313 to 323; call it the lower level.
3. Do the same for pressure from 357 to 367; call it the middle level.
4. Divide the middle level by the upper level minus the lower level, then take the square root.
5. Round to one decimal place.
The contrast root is 3.6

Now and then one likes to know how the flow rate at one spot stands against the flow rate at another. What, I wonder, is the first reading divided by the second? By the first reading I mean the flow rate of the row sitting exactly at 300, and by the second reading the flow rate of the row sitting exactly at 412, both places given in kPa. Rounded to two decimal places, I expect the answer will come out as 0.93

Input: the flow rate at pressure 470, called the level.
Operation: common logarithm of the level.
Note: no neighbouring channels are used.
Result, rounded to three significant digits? 1.01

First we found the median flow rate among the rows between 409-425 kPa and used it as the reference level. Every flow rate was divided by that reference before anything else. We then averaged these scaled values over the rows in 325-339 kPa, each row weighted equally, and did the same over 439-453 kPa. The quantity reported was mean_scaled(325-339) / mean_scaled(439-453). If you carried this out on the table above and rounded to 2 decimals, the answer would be 0.87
